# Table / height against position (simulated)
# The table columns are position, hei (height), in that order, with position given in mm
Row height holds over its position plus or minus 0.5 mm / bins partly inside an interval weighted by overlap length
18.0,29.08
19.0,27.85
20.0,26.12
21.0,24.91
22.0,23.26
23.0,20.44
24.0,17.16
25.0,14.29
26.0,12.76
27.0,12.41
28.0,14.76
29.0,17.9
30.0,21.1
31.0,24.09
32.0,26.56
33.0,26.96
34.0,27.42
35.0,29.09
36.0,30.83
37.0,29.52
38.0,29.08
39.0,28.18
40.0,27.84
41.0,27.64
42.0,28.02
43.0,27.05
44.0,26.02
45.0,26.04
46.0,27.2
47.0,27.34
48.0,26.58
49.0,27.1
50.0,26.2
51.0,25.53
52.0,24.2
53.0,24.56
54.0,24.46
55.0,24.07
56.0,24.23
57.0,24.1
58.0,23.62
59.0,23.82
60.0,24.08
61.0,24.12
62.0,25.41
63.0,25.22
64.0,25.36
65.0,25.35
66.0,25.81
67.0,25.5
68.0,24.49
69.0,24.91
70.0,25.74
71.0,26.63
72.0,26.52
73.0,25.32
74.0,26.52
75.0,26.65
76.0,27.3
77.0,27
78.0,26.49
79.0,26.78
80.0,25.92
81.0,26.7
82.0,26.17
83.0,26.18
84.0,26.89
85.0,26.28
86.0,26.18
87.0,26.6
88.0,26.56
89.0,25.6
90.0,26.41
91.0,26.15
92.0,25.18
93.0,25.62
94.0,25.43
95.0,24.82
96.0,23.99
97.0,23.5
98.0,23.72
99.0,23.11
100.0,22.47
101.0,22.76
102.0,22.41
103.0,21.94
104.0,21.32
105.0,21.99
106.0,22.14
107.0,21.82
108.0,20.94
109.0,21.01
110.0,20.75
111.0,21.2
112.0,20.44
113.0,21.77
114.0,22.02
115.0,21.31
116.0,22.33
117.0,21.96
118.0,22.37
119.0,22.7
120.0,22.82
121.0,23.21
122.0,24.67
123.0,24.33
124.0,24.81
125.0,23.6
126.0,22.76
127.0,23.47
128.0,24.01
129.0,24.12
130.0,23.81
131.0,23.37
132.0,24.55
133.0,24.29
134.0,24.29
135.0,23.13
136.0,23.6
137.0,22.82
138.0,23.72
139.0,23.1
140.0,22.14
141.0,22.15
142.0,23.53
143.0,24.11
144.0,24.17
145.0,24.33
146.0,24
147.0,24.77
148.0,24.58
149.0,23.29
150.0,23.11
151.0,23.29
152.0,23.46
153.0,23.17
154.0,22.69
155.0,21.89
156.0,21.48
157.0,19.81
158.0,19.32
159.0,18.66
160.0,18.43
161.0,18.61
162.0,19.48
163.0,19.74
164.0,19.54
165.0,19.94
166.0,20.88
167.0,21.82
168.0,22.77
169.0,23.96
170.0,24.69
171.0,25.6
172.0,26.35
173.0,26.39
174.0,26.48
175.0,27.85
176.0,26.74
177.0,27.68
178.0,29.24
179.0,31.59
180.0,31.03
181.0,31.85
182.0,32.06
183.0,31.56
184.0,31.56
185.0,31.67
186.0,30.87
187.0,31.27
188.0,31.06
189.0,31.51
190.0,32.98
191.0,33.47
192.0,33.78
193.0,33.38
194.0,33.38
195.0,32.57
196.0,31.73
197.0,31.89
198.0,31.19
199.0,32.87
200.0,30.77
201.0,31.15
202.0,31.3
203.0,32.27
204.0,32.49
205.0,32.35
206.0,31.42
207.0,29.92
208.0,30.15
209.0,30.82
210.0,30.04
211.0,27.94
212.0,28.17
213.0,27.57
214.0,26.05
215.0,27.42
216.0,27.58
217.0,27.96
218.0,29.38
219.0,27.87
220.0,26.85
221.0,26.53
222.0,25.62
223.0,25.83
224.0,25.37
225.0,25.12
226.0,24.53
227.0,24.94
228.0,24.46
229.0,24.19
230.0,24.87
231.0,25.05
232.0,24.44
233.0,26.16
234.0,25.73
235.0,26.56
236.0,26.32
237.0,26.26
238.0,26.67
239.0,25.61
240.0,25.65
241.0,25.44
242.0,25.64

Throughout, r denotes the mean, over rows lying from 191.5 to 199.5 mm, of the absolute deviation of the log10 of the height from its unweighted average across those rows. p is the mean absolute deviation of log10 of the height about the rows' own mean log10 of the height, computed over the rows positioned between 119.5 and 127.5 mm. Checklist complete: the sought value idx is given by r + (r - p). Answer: 0.008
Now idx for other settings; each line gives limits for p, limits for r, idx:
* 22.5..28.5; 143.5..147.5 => -0.055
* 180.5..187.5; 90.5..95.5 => 0.008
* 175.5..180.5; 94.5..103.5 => 0.003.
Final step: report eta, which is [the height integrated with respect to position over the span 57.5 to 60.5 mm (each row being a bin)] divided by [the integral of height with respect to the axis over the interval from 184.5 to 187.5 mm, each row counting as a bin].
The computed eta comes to 0.8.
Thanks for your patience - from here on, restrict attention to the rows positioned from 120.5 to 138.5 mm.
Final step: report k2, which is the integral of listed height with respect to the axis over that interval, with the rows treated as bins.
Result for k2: 429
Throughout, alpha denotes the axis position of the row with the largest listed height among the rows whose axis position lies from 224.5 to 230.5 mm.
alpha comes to 225.0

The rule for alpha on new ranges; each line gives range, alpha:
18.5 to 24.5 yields 19.0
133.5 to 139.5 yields 134.0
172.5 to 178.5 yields 178.0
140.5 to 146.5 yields 145.0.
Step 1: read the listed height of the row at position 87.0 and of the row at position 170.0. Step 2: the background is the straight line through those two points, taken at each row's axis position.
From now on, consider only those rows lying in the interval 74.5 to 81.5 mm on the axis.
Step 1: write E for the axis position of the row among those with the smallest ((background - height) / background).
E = 76.0 mm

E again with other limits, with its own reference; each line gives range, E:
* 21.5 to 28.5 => 22.0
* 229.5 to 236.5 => 235.0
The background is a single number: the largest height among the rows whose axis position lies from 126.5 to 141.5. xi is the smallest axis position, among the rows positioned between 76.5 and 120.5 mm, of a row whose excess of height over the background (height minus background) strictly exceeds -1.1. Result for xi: 77.0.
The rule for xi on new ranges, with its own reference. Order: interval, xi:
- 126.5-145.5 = 127.0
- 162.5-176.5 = 169.0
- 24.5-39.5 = 31.0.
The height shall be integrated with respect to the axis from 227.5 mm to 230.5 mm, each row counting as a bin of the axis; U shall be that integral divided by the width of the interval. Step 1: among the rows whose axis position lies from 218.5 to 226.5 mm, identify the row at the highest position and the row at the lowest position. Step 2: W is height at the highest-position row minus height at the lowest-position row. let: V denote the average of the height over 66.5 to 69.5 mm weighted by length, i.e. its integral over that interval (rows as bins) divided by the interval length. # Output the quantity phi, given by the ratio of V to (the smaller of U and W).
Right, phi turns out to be -7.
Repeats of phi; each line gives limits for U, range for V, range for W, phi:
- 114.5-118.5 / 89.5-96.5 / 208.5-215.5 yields -7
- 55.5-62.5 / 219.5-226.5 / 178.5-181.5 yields 99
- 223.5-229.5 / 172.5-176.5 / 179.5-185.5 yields 42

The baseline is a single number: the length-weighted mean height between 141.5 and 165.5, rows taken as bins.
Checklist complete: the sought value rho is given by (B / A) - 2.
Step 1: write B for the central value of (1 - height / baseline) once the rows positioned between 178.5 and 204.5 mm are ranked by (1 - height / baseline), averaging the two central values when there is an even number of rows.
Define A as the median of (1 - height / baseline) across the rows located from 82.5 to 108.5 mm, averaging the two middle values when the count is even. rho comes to 1.9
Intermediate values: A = -0.11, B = -0.4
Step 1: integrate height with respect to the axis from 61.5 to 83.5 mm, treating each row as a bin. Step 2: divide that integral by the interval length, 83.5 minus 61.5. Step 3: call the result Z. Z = 26.0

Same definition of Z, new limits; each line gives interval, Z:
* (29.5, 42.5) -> 27.4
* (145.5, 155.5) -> 23.4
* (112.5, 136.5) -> 23.3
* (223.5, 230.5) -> 24.8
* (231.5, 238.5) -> 26.0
